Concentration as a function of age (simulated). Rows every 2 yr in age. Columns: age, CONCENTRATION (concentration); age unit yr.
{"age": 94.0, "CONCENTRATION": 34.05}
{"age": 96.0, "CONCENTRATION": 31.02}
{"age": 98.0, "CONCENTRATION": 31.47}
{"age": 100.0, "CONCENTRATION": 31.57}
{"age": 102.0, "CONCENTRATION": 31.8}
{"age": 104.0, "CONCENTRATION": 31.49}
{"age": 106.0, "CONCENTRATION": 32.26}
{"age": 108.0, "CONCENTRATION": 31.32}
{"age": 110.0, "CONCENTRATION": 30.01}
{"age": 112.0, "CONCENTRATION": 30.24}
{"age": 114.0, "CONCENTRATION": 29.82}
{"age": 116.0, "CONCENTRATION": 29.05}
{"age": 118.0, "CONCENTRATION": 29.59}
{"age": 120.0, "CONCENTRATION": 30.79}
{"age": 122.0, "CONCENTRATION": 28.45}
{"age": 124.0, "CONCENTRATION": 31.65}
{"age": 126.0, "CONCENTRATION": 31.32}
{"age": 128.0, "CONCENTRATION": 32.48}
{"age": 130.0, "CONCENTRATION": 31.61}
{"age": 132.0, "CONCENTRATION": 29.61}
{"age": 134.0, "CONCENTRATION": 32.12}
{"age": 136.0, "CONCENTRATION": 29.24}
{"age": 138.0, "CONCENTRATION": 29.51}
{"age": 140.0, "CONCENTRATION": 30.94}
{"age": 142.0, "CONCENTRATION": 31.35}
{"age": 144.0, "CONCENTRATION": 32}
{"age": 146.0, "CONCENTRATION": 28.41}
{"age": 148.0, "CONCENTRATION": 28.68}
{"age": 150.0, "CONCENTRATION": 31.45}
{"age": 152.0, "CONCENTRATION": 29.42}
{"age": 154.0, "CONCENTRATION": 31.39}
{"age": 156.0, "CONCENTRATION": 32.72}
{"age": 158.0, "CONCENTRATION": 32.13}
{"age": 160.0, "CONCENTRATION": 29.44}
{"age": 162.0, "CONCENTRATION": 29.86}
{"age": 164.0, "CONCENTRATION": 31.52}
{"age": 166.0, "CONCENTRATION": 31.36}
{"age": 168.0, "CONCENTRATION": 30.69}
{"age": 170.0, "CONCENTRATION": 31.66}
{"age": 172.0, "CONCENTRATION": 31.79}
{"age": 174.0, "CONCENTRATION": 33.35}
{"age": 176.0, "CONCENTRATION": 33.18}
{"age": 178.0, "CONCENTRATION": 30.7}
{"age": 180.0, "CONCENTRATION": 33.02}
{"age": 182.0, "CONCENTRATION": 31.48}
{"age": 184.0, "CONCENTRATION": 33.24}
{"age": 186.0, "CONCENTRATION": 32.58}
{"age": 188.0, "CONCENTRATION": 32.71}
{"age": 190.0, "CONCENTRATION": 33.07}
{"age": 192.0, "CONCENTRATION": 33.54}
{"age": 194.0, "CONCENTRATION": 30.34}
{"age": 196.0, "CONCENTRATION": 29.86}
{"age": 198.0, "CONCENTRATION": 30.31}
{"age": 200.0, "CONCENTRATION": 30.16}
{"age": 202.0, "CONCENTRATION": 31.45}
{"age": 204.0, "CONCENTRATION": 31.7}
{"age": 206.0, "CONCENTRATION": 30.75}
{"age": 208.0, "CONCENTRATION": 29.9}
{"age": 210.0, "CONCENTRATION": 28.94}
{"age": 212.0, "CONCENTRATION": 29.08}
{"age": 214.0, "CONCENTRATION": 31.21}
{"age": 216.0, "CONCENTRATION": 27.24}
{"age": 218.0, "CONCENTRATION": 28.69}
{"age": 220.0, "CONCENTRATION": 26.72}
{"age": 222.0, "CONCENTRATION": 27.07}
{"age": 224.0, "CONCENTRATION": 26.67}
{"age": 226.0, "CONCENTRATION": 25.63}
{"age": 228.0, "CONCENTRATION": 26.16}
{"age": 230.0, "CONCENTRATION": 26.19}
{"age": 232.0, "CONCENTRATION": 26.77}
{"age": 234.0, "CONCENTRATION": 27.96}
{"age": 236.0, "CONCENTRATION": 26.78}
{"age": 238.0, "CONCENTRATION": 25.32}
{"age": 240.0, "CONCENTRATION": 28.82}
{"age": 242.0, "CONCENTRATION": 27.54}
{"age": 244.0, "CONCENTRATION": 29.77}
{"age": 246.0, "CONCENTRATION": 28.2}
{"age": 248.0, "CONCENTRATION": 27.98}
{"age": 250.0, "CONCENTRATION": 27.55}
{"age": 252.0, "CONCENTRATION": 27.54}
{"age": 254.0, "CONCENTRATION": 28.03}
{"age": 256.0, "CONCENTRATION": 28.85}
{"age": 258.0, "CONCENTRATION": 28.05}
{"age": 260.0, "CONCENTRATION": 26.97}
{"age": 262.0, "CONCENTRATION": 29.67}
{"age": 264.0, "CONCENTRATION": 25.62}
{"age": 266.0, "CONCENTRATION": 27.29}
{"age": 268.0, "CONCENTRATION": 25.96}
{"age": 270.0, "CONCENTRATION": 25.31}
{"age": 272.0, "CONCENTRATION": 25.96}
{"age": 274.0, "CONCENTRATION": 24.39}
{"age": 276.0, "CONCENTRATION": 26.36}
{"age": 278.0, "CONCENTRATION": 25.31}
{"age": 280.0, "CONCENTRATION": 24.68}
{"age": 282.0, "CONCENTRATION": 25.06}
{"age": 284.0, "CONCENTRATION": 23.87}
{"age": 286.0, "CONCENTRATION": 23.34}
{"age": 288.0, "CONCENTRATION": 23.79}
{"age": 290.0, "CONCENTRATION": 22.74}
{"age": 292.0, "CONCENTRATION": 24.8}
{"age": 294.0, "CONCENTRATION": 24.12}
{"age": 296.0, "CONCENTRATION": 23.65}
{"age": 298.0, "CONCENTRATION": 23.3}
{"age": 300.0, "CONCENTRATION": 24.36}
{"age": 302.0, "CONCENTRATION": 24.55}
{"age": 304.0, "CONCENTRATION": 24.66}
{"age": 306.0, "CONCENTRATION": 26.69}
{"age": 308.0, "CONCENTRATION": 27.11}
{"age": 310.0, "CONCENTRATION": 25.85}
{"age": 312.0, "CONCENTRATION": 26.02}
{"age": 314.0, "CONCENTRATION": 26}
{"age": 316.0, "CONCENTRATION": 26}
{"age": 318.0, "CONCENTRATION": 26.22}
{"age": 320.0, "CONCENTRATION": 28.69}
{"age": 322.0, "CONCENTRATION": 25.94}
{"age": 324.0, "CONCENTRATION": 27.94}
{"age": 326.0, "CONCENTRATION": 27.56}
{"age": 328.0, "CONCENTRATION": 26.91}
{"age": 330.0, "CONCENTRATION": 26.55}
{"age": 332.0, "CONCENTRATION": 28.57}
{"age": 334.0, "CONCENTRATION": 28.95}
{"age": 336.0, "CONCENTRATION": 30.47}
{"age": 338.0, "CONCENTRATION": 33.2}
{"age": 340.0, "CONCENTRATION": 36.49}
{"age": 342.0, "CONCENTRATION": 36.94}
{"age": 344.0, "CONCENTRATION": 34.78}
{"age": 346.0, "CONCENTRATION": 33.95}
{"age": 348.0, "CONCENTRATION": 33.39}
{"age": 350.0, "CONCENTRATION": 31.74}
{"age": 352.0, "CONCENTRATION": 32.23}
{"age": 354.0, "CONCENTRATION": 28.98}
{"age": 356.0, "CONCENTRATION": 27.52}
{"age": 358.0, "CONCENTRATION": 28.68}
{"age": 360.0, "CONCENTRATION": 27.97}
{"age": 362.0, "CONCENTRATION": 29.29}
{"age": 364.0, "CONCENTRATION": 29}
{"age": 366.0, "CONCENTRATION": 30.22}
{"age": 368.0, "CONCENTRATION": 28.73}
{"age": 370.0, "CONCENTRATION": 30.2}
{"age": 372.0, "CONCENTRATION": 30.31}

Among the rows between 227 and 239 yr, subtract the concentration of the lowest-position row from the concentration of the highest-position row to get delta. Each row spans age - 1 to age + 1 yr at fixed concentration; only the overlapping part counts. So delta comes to -0.8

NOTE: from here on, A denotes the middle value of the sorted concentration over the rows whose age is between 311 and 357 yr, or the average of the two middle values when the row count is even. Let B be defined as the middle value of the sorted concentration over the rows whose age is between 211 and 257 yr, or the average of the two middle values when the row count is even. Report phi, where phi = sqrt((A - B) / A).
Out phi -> 0.20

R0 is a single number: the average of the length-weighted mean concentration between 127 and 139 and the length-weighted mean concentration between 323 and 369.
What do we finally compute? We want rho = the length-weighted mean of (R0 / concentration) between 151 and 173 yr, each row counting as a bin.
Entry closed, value 0.99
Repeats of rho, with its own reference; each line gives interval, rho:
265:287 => 1.22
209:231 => 1.11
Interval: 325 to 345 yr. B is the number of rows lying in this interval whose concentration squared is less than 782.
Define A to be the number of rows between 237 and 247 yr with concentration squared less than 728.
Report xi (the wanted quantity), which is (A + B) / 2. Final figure 2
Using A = 1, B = 3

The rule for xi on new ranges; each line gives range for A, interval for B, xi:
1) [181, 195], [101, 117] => 0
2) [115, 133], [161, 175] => 0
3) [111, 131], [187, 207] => 0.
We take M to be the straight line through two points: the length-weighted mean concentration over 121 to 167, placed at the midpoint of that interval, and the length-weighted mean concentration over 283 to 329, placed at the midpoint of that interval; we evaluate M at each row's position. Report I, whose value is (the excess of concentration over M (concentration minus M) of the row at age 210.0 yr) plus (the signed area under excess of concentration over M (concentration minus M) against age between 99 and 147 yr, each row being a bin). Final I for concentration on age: -34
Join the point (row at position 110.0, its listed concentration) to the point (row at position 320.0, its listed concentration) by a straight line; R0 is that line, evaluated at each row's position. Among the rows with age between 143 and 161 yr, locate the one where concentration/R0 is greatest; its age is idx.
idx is 156.0 yr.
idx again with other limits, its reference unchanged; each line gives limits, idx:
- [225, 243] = 240.0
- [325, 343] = 342.0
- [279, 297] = 282.0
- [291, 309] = 308.0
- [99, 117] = 106.0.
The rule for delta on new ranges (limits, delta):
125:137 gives -2.1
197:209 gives -0.4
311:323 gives -0.1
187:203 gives -1.3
